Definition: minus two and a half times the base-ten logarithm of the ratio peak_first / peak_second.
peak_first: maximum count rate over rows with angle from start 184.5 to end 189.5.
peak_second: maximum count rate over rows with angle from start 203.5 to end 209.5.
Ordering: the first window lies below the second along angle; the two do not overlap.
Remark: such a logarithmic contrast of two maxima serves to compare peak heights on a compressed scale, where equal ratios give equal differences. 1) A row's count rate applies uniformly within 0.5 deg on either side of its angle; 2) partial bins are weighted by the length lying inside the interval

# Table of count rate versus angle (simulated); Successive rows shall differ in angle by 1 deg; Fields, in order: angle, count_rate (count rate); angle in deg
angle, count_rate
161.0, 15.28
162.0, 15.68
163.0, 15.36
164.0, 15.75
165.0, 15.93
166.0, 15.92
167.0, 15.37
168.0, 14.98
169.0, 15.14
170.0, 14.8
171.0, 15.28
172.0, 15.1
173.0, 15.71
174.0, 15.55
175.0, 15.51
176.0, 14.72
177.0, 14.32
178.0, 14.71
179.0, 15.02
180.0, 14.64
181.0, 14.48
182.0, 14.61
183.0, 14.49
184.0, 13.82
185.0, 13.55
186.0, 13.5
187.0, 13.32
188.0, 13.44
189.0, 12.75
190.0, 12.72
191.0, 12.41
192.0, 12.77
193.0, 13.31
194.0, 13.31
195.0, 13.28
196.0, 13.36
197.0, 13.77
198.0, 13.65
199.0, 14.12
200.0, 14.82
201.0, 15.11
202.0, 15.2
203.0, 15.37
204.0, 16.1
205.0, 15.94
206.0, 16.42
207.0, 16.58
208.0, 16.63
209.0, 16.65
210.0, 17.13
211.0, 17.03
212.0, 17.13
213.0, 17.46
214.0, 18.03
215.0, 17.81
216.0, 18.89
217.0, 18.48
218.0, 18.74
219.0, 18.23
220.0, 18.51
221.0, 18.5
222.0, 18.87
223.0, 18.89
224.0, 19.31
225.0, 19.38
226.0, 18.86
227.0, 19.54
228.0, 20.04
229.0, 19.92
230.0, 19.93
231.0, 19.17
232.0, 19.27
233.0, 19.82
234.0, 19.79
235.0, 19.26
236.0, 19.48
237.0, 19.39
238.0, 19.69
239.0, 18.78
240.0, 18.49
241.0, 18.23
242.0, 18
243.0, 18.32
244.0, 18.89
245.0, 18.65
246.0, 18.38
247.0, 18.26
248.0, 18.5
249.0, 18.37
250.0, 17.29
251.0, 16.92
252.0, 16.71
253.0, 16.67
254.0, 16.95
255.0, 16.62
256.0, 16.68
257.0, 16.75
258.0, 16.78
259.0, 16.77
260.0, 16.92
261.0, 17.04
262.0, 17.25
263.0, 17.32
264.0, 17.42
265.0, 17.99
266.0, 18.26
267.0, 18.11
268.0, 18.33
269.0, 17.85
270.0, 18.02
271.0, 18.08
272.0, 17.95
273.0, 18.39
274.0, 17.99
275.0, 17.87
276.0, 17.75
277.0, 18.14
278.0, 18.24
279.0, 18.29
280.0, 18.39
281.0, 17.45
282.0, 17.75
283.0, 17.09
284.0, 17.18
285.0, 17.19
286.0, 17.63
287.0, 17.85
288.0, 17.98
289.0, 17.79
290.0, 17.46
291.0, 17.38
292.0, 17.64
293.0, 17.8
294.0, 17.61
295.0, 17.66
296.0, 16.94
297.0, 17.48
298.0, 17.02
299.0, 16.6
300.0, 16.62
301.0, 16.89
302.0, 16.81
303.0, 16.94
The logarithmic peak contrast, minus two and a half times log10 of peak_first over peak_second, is 0.22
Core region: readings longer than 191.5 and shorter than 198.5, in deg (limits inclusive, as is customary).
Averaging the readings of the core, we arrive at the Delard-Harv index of 13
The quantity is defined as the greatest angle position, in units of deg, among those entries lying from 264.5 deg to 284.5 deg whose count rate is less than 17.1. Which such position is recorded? 283.0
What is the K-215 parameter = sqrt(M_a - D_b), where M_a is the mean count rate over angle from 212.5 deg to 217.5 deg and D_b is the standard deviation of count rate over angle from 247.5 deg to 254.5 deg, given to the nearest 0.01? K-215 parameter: 4.17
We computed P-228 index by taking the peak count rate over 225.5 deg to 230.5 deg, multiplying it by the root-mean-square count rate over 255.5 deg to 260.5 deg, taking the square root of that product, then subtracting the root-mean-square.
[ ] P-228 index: 1.56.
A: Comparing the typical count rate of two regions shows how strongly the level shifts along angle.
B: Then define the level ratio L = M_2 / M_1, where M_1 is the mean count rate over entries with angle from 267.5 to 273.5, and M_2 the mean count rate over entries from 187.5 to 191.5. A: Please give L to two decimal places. 0.71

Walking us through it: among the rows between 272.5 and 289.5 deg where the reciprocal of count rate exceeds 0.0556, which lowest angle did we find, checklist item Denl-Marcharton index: 275.0 deg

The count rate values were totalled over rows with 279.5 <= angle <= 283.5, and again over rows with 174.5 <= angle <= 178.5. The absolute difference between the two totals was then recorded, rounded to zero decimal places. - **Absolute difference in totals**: 11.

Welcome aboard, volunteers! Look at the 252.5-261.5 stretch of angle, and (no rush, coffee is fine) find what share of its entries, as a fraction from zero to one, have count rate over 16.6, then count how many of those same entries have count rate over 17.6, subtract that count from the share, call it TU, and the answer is 1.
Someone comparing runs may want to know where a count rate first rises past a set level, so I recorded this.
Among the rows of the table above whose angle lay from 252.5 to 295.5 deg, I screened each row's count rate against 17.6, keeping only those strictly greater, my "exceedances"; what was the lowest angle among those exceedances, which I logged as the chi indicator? 265.0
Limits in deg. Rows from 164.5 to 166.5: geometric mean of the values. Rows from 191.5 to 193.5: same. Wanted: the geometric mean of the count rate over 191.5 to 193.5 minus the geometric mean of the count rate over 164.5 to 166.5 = -2.9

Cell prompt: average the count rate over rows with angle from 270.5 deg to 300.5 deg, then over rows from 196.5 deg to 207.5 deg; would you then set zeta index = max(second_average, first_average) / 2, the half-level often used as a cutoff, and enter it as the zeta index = 8.82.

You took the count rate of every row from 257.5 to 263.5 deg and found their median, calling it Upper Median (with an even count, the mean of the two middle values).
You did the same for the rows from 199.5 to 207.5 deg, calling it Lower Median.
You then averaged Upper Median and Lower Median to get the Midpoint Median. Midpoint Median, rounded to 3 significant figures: 16.3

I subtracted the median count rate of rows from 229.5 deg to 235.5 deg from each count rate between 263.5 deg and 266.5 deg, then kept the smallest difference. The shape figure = -2.1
